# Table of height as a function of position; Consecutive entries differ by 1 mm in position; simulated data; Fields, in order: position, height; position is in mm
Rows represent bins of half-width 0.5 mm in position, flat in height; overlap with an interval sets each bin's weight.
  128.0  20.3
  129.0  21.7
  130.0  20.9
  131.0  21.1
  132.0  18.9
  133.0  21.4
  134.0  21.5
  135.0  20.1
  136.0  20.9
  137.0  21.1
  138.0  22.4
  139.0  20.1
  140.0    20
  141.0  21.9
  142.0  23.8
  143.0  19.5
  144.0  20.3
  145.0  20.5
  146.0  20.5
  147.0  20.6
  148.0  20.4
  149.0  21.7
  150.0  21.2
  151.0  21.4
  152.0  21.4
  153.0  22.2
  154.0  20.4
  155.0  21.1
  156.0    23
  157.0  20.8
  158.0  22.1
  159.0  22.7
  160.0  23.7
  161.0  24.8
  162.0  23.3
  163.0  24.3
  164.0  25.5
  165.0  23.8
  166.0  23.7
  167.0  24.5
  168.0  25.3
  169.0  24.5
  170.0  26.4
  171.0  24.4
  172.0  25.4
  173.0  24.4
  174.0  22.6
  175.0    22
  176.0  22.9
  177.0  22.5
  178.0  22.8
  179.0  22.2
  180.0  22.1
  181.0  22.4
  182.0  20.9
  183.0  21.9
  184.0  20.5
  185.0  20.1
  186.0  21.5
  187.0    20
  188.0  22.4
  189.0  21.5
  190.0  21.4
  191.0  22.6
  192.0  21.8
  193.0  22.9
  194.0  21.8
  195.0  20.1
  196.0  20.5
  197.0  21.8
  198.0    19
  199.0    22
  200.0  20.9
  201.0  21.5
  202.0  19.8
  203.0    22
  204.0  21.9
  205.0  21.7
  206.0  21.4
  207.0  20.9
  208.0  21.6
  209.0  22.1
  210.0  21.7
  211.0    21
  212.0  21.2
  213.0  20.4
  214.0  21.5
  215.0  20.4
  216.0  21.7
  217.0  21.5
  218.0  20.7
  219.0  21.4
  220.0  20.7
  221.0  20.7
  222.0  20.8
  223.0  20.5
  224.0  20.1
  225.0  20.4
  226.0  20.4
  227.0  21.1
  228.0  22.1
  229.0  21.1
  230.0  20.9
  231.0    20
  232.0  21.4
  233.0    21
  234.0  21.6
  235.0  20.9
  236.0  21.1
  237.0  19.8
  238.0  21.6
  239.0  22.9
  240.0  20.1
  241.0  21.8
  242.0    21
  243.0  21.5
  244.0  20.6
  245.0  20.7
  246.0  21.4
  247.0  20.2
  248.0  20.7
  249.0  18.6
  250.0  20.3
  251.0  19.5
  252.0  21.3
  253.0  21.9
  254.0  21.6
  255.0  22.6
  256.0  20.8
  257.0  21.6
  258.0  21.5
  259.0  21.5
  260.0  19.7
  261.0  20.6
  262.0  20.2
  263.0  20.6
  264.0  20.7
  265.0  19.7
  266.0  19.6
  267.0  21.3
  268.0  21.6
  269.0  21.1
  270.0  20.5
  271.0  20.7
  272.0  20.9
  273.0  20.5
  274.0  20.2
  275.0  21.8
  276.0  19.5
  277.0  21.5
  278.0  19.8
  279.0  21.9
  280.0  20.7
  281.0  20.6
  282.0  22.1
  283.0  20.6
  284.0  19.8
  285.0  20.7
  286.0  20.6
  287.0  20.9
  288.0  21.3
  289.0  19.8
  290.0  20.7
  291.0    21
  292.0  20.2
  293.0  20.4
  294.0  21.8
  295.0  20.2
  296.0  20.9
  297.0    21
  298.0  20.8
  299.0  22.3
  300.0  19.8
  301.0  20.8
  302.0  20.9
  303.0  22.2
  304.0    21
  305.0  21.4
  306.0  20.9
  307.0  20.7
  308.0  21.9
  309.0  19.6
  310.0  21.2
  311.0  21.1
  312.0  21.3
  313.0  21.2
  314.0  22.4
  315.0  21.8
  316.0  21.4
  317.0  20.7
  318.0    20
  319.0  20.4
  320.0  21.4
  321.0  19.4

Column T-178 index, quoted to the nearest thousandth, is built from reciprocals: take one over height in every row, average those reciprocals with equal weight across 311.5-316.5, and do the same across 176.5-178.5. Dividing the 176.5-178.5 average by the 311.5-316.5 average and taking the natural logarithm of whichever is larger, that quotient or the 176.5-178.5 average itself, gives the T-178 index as -0.047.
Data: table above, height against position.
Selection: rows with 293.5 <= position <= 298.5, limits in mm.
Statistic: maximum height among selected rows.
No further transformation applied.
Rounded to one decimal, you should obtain 21.8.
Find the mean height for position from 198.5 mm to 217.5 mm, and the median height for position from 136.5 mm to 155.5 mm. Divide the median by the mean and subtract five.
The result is -4.011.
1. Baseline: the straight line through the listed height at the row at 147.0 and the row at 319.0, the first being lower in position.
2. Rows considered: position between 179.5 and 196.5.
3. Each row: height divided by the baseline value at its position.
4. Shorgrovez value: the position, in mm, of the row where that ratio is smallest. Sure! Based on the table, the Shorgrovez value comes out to 187.0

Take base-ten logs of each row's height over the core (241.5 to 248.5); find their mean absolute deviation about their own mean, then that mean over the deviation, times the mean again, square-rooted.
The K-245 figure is 15.1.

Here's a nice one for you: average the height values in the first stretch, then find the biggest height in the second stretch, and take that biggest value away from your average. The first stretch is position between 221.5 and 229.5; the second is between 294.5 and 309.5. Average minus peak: -1.5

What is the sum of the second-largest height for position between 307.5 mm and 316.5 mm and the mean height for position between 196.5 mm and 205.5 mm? 43.08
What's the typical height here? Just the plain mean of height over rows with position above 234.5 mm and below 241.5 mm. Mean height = 21.2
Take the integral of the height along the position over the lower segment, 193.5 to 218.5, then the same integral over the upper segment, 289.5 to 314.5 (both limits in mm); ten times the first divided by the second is 10.1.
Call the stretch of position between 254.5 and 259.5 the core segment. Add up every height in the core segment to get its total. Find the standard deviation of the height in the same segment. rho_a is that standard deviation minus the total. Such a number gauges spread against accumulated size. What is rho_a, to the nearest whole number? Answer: -107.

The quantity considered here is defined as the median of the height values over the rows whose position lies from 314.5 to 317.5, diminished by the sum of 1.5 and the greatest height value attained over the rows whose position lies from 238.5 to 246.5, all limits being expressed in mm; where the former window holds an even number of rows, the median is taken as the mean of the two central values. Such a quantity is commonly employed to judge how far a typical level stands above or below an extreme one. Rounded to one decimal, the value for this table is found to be -3.0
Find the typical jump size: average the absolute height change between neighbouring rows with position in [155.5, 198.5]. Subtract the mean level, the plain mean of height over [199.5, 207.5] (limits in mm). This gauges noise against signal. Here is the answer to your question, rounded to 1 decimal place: -20.2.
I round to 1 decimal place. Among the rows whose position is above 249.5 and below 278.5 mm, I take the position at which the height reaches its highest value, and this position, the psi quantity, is 255.0 mm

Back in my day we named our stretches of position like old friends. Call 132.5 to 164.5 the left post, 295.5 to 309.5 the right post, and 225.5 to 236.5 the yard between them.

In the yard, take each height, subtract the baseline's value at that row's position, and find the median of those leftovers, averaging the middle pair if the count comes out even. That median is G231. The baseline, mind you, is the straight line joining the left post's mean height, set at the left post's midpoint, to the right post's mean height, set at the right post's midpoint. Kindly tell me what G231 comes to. -0.25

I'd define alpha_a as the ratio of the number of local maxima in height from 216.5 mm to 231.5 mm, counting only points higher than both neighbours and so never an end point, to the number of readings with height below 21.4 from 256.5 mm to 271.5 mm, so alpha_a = 0.27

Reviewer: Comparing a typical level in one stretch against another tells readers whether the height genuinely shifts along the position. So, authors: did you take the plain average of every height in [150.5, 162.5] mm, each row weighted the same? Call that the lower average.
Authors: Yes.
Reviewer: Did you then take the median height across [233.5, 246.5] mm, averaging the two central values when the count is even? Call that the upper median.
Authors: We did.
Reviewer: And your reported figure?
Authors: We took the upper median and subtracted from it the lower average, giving -1.1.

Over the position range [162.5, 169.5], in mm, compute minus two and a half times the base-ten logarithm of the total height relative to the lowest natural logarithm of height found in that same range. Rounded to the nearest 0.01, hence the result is -4.34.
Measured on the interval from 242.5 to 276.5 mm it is -5.96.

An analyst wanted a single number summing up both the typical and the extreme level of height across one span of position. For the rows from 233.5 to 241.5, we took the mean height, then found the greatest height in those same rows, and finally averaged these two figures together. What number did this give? 22.1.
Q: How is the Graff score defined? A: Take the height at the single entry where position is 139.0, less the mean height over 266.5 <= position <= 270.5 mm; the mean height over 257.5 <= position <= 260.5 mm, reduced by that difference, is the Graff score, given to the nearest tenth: 21.9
